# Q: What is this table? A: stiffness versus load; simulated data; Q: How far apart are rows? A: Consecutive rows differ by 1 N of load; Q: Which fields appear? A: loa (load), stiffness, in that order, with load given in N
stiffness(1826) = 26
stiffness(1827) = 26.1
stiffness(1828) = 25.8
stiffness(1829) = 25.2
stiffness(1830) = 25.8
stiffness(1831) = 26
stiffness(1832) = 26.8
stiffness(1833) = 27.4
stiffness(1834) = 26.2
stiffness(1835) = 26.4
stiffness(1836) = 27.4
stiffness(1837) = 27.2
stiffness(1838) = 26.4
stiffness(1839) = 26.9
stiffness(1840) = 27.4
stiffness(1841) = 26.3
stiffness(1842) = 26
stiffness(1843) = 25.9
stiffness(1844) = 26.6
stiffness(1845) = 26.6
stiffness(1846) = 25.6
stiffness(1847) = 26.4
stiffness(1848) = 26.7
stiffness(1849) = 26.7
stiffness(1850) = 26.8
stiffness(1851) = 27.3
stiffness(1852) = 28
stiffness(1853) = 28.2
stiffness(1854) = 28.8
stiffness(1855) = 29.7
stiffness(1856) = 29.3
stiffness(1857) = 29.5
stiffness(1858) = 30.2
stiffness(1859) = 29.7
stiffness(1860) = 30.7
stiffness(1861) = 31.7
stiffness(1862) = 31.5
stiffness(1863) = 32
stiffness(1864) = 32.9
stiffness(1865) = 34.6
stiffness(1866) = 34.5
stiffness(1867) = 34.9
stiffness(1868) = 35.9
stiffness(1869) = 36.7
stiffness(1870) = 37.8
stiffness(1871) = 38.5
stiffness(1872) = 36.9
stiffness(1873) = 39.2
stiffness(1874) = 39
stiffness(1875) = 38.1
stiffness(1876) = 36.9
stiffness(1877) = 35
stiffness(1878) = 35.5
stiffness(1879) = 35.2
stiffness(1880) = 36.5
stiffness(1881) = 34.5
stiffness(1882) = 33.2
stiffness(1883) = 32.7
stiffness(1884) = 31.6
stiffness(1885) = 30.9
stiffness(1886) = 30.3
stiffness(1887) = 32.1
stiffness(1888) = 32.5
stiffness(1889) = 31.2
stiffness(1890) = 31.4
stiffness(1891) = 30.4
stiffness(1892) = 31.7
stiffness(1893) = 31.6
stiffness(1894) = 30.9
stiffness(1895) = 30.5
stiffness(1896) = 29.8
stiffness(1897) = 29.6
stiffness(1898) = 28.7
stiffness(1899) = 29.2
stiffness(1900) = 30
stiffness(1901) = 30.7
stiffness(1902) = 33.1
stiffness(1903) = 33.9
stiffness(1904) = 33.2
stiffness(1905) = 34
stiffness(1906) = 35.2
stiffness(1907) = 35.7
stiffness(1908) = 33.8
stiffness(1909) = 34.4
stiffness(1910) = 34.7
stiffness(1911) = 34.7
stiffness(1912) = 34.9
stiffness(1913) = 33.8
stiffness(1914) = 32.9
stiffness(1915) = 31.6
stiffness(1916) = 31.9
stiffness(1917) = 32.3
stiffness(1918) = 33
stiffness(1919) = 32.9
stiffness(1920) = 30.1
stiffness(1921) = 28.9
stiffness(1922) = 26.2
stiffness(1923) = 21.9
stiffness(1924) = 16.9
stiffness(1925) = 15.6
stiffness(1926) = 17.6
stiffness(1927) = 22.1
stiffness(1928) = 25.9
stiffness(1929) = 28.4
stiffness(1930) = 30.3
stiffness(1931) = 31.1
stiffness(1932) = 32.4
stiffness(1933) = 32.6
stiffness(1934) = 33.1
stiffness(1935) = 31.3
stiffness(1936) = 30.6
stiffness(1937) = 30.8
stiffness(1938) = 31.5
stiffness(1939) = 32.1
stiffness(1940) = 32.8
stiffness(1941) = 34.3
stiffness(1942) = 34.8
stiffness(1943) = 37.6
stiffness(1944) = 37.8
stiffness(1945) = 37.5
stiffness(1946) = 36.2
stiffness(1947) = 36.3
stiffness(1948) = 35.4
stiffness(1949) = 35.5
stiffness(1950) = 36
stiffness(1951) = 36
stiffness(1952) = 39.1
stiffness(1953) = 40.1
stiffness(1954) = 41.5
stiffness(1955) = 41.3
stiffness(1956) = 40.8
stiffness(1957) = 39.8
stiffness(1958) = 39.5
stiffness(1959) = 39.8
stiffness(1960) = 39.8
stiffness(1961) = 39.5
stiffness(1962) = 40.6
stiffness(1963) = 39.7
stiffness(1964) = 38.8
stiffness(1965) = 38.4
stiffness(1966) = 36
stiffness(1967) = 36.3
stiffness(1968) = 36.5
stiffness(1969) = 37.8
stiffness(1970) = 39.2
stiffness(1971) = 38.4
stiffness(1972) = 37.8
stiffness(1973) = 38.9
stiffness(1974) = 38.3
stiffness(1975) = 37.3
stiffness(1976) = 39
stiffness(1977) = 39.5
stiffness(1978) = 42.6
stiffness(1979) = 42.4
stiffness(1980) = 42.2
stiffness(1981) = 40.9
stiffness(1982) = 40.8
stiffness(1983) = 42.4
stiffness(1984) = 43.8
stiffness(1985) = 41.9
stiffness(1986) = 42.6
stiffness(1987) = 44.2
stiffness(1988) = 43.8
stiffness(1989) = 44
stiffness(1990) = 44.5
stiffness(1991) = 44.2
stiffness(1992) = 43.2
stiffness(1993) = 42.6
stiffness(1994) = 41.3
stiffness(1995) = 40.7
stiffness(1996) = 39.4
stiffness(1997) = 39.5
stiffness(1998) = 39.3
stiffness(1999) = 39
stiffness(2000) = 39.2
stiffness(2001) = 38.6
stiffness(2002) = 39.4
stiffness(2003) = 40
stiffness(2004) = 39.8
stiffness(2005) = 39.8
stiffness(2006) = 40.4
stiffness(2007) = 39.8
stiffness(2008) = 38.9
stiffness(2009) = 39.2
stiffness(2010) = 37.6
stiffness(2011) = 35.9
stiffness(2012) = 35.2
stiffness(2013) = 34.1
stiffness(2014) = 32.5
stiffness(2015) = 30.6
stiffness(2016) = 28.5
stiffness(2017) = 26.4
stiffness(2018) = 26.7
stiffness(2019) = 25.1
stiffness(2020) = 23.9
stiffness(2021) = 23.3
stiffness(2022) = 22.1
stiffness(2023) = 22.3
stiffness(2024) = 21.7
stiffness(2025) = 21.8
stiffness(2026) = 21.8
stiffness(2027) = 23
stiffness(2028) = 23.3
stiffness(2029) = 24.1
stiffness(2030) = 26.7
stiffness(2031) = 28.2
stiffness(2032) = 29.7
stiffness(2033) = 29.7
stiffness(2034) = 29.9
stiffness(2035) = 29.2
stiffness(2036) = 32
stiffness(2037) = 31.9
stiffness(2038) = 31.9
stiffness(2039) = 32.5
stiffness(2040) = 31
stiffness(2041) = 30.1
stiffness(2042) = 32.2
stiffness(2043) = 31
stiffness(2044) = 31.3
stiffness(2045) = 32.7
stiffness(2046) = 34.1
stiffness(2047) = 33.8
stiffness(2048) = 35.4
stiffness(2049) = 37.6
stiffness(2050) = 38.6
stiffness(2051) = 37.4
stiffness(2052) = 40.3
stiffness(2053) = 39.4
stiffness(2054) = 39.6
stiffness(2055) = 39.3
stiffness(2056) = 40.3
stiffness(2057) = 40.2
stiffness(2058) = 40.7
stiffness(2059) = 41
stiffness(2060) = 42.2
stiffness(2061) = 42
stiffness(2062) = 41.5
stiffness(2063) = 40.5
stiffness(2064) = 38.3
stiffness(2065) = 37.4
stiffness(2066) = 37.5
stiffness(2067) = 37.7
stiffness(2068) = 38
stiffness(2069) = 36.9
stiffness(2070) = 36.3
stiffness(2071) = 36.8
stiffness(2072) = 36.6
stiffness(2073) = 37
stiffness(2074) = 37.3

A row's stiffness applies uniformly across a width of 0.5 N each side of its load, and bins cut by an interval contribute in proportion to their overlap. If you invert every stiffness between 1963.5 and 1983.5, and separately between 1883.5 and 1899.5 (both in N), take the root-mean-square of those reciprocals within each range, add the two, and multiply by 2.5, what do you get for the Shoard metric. 0.145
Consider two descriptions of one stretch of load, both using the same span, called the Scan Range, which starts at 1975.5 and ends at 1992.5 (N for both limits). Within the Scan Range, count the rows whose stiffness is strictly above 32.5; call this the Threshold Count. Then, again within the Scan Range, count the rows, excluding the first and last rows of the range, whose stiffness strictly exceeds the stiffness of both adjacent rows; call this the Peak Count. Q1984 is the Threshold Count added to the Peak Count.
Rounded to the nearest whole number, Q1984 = 21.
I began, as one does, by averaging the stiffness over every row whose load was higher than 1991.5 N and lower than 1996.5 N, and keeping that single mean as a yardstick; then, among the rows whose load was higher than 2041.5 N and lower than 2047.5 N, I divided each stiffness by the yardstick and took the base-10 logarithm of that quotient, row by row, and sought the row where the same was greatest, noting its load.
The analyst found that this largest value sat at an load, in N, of 2046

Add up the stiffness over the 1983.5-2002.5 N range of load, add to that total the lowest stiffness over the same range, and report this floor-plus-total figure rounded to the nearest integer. 830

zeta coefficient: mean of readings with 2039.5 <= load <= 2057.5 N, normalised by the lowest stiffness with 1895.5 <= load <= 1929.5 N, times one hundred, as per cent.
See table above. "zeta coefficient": 229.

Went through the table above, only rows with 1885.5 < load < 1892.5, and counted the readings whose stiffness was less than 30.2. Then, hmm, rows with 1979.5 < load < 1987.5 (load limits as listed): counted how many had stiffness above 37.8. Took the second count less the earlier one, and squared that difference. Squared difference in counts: 64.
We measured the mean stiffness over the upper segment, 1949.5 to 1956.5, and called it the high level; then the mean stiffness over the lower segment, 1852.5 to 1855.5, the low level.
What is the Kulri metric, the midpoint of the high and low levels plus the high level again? 73.3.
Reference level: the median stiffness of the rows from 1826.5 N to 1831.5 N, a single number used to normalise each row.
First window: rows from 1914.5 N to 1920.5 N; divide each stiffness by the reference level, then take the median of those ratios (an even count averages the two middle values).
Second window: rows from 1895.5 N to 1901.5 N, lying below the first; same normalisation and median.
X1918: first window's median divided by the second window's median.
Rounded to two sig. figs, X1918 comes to 1.1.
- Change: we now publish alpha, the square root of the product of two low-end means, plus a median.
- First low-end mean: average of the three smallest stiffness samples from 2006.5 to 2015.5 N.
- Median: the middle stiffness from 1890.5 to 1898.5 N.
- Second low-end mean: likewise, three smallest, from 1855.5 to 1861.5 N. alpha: 61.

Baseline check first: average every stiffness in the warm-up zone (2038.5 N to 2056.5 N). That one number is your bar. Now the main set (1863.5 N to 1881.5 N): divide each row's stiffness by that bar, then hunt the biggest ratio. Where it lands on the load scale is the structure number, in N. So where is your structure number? 1873 N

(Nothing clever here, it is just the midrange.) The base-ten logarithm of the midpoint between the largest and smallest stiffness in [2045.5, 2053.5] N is 1.57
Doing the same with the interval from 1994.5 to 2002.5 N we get 1.60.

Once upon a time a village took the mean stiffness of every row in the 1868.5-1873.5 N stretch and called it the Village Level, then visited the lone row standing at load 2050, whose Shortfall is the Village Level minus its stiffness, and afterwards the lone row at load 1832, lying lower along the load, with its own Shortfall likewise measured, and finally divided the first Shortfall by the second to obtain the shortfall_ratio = 0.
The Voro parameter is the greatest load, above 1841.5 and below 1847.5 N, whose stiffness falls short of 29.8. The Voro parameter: 1847 N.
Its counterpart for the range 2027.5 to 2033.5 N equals 2033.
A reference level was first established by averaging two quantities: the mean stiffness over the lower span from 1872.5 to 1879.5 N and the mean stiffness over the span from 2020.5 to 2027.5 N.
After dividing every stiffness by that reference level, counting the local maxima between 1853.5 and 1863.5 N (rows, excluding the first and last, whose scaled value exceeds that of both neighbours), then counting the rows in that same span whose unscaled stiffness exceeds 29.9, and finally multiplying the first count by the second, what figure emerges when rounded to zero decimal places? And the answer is 15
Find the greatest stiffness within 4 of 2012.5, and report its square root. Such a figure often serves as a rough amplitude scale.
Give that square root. 6.3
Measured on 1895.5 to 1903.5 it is 5.8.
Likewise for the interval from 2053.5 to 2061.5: 6.5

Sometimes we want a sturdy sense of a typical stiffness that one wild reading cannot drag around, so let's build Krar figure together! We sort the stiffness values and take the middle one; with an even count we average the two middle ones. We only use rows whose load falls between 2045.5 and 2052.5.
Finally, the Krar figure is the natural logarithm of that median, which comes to 3.62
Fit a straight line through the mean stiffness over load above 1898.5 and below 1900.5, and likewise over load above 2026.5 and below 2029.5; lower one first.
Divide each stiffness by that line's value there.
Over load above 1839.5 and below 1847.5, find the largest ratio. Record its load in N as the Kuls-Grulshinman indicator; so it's 1840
